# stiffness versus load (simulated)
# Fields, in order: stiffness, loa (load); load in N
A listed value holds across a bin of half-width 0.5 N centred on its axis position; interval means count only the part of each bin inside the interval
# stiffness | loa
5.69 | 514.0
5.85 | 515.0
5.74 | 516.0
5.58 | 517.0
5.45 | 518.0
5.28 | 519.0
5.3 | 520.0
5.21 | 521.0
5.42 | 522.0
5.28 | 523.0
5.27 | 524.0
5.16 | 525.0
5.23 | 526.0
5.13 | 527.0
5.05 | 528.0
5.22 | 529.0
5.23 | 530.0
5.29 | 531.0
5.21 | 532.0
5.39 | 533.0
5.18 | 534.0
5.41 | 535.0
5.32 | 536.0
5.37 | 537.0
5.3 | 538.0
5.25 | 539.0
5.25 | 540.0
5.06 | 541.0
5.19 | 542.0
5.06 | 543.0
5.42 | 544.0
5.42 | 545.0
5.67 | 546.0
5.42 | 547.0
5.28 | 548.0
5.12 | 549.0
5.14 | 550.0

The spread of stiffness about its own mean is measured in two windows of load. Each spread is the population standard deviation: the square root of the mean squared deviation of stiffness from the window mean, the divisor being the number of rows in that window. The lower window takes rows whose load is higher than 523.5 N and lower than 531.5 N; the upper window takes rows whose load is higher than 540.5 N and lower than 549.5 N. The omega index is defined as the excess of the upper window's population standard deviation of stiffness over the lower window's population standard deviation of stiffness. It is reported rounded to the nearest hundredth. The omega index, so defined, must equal 0.12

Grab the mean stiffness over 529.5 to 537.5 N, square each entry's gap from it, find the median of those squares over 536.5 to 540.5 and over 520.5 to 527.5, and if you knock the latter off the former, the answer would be -0.006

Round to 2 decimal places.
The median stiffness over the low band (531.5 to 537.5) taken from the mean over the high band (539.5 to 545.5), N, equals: -0.11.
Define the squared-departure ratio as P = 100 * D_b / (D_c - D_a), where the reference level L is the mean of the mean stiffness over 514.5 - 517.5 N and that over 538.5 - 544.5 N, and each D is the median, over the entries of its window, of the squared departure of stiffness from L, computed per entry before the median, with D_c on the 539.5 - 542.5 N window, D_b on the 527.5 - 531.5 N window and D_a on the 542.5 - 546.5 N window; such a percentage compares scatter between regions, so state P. 108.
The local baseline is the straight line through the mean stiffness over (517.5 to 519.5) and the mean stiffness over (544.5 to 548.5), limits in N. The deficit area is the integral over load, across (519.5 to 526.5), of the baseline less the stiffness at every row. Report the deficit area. 0.78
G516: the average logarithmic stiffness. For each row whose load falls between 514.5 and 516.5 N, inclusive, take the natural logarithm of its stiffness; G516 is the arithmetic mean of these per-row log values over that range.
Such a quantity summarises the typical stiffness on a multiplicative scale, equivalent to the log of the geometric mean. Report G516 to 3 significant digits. 1.76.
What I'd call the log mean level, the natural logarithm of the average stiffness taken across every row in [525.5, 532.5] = 1.65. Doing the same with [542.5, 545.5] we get 1.67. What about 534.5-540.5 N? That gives 1.67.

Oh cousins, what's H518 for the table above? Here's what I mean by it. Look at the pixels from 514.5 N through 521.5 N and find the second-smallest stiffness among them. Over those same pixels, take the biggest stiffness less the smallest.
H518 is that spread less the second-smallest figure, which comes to -4.6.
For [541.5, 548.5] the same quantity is -4.6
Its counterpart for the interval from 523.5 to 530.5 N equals -4.9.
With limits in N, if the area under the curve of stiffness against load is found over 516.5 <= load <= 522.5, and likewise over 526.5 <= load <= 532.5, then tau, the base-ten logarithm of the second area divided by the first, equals -0.015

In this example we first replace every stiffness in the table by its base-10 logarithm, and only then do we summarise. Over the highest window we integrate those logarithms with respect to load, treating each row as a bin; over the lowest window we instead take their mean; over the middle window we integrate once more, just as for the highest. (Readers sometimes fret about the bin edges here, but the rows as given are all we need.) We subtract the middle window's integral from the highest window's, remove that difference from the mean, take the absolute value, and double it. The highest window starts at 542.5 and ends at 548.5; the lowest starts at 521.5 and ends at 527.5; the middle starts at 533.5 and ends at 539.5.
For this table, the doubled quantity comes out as 1.37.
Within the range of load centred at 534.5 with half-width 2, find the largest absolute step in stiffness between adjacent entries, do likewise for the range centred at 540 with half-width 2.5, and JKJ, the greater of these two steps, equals 0.23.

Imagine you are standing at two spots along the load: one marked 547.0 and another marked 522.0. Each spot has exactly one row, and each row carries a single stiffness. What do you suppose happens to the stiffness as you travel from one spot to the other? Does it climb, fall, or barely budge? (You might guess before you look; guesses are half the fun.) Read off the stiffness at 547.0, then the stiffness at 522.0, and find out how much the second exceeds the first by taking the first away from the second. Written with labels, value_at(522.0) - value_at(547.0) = 0.00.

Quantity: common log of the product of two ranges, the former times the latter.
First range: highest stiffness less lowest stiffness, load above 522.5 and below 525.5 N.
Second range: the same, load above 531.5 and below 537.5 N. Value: -1.56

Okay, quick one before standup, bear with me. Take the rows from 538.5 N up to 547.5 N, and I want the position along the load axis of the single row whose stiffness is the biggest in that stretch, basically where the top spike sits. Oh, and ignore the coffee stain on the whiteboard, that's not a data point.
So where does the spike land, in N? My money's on 546.0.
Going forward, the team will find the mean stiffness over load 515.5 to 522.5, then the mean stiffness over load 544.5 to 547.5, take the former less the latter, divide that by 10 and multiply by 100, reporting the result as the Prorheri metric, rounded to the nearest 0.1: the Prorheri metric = -0.8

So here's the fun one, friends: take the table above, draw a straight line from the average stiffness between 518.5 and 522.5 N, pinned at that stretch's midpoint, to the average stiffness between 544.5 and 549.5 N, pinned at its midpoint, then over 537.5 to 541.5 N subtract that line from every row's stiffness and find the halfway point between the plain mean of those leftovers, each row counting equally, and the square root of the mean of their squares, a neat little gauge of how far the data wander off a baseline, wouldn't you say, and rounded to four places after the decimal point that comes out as 0.0141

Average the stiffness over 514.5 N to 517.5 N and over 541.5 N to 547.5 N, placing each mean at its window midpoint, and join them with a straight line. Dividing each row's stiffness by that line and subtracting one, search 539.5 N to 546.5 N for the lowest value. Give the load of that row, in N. 541.0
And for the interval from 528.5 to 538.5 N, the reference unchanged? 529.0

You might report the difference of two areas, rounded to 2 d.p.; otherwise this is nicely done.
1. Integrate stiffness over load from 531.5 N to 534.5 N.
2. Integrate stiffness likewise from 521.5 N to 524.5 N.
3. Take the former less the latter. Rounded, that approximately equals -0.19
